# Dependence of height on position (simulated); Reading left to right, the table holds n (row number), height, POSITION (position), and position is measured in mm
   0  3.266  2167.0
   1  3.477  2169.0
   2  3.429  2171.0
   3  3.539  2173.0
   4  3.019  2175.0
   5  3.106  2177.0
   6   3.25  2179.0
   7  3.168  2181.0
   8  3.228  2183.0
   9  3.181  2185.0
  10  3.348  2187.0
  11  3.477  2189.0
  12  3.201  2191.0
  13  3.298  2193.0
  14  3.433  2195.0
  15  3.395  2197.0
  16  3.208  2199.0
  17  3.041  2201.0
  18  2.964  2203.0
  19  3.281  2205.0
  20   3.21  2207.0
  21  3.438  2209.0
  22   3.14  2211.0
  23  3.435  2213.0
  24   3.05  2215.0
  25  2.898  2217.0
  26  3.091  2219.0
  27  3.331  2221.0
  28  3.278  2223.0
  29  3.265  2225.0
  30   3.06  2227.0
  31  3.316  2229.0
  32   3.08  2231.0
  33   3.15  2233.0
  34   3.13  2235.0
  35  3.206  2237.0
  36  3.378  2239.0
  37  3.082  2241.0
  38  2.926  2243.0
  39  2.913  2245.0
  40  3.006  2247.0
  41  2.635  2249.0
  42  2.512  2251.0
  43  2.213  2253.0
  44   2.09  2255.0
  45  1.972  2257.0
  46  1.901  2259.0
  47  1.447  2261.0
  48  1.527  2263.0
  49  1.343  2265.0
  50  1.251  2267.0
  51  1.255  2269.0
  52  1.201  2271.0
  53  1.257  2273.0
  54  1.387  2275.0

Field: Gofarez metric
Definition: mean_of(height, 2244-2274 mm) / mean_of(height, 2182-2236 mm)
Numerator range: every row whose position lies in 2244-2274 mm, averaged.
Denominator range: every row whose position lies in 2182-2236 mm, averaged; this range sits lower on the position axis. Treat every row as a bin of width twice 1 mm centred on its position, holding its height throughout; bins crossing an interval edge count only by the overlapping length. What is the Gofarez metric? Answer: 0.59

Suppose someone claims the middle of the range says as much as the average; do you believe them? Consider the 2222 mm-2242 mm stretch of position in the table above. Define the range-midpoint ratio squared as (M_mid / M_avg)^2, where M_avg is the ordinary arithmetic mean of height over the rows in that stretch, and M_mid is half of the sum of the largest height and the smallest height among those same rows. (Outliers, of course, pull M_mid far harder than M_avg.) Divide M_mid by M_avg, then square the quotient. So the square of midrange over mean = 1.02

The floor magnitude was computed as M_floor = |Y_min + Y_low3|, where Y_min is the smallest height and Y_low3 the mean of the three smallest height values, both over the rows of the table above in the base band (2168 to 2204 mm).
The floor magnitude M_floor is 5.97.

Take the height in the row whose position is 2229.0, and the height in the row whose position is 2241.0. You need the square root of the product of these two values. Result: 3.20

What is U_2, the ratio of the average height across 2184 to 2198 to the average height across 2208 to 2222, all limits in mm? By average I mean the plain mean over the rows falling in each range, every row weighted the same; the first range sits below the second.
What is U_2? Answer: 1.04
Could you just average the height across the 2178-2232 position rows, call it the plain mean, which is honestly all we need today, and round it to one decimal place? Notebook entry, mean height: 3.2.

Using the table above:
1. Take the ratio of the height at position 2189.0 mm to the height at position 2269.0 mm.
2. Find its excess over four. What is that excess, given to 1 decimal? -1.2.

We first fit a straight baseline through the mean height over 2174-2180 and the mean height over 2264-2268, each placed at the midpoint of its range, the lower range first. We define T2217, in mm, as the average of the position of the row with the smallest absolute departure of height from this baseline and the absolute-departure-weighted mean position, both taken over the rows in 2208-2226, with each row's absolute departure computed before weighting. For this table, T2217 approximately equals 2217.2 mm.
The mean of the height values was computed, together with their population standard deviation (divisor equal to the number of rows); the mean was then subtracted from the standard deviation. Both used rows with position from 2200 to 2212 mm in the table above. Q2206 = -3.02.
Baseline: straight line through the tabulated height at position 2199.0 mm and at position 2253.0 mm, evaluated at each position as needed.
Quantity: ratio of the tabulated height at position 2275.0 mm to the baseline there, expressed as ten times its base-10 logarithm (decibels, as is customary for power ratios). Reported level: -1.2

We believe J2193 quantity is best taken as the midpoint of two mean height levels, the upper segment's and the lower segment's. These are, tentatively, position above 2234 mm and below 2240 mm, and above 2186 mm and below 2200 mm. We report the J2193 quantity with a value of 3.3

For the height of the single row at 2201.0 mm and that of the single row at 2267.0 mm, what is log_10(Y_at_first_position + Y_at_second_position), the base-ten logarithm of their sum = 0.63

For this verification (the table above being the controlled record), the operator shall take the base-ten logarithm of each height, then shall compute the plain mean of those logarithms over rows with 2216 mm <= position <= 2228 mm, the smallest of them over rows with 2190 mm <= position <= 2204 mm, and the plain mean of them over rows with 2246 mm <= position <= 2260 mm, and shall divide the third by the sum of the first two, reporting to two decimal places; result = 0.37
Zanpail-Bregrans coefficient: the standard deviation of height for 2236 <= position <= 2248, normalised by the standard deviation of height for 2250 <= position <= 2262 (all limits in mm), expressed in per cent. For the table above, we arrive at 51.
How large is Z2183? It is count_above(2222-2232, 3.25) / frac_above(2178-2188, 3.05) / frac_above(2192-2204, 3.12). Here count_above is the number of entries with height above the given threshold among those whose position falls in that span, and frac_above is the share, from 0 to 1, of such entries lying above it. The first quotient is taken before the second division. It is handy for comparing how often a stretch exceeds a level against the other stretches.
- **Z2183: 4.5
